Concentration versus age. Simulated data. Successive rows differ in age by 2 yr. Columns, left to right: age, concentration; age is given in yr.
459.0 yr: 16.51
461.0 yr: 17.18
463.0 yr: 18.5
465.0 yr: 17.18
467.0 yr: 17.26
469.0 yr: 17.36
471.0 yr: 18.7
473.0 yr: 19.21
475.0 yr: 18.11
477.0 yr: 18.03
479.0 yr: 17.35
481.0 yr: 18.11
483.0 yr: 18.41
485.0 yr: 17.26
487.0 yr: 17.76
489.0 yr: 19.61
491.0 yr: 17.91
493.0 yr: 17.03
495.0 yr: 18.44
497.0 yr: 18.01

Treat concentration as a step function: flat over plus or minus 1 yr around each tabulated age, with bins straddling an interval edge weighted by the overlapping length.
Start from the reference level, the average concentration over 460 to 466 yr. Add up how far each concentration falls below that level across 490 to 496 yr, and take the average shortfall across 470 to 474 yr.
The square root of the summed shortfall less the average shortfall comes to 0.903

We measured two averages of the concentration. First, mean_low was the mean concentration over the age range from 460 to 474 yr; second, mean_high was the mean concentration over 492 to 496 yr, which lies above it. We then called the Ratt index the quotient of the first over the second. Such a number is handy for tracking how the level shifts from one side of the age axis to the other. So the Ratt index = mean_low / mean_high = 1.01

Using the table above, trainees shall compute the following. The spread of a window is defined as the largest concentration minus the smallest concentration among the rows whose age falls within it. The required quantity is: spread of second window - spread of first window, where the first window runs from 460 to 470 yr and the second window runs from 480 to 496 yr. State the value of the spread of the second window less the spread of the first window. 1.3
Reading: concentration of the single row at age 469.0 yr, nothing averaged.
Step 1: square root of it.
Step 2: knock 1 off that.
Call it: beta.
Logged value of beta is 3.17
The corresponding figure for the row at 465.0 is 3.14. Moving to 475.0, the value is 3.26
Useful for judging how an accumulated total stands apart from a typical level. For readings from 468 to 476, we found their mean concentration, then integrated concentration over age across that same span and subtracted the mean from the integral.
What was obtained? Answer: 128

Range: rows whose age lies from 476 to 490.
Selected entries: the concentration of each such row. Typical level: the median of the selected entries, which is 18.03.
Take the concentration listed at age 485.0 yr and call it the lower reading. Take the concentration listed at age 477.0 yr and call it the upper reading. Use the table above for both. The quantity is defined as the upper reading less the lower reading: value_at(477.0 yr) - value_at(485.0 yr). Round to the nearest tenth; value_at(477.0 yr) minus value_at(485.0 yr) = 0.8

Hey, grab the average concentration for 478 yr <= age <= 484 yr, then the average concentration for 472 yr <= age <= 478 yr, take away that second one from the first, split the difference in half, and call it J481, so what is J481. -0.25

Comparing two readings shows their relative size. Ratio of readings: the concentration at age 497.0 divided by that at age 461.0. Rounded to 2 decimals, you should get 1.05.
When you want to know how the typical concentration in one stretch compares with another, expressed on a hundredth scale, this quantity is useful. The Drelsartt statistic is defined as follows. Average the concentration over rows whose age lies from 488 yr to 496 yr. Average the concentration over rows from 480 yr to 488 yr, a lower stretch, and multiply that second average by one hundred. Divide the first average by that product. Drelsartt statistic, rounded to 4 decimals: 0.0102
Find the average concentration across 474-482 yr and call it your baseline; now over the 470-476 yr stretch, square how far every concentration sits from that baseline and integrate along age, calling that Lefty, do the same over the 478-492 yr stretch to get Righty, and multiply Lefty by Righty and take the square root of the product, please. 6.2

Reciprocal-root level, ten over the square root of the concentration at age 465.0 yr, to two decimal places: 2.41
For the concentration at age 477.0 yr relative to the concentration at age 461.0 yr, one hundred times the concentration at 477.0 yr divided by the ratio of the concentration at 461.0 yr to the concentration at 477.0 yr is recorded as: 1892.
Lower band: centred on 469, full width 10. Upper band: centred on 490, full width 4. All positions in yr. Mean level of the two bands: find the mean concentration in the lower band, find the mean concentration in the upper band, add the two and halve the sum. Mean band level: 18.4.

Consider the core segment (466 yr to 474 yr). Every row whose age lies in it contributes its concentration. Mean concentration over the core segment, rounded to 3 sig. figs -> 18.1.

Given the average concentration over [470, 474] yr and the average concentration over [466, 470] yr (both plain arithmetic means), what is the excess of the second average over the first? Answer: -1.6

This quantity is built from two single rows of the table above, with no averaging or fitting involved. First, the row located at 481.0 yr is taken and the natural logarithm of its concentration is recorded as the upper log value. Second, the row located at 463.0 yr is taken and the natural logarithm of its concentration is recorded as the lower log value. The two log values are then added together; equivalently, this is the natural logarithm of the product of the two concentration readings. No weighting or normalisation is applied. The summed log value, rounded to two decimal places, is 5.81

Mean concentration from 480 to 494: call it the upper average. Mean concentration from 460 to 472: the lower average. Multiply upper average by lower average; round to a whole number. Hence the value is 319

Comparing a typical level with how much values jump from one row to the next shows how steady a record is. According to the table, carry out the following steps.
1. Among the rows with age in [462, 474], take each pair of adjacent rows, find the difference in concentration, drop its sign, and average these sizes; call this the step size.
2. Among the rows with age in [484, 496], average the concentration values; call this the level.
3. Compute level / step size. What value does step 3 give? 26.9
